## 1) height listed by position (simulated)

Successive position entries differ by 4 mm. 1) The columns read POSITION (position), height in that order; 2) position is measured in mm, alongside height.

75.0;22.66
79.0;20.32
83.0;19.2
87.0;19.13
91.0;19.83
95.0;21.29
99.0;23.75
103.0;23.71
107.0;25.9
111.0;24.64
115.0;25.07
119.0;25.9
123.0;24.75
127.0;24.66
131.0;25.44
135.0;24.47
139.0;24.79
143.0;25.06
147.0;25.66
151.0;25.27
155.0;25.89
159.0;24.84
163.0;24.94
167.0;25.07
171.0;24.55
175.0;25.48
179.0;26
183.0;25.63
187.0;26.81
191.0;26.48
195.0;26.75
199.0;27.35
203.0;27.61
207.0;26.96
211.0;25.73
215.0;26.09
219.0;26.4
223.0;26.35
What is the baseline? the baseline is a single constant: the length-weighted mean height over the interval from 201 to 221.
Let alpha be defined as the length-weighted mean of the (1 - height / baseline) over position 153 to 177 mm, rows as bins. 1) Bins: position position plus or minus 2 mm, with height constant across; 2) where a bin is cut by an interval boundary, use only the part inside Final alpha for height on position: 0.05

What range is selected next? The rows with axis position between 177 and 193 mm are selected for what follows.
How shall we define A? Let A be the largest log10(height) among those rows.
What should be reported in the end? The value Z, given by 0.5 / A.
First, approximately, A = 1.43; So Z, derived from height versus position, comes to 0.350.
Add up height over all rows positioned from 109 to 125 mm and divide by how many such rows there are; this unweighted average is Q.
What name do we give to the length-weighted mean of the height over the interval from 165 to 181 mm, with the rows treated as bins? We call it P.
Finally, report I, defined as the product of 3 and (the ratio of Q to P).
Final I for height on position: 2.98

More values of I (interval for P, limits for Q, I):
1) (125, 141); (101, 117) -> 3.00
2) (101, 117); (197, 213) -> 3.25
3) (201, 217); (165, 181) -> 2.85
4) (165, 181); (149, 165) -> 3.00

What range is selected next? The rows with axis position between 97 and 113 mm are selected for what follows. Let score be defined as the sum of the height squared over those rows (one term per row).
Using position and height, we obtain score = 2404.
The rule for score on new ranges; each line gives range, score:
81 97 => 1581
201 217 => 2832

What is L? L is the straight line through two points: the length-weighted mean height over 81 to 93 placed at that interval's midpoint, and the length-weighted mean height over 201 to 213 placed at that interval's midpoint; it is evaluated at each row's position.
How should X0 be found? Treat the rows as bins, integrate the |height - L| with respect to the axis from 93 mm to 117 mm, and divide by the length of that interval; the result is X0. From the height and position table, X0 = 3.6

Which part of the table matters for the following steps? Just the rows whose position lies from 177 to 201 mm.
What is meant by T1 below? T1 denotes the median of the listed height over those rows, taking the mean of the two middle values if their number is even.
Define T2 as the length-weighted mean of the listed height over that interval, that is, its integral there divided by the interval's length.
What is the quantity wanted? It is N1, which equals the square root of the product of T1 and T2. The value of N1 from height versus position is 26.6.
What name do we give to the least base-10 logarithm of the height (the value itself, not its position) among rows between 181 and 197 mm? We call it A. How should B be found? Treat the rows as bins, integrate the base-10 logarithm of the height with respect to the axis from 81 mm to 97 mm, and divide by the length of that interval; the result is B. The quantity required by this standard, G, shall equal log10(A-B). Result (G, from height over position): -1.0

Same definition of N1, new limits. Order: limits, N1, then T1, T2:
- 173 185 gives 25.7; 25.6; 25.7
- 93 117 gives 24.1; 24.2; 24.1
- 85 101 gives 20.8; 20.6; 21.0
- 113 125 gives 25.2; 25.1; 25.2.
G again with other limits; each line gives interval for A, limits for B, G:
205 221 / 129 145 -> -1.9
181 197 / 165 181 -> -2.2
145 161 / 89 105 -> -1.3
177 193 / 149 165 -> -2.2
